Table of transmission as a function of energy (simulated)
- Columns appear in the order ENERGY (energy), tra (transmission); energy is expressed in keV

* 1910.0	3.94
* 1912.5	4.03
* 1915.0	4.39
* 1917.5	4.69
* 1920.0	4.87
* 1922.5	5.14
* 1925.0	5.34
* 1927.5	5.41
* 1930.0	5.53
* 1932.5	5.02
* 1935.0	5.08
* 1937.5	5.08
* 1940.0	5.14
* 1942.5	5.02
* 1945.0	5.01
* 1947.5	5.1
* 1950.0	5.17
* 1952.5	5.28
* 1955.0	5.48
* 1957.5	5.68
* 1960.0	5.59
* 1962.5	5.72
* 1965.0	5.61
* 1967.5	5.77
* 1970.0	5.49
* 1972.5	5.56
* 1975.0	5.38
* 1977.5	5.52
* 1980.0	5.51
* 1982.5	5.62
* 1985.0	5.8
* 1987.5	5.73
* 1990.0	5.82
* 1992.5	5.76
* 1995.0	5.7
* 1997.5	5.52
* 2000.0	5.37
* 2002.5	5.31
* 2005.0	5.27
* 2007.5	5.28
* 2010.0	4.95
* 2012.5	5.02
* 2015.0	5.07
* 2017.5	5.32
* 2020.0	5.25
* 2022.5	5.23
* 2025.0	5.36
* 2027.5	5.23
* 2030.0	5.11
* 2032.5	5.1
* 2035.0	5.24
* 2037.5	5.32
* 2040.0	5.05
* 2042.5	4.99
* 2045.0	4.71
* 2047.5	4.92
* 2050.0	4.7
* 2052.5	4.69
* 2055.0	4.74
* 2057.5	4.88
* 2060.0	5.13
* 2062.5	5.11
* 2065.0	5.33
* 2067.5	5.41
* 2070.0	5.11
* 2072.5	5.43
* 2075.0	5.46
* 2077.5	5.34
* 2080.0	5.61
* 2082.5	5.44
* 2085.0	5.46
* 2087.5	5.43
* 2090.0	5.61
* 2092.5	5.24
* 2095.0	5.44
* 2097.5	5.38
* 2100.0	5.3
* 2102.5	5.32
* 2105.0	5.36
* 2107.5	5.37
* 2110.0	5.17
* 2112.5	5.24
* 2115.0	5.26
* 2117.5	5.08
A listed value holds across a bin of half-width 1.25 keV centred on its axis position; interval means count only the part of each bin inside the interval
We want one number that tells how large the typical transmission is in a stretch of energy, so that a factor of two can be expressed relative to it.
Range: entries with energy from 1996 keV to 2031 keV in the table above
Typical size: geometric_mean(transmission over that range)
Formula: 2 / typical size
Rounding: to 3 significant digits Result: 0.382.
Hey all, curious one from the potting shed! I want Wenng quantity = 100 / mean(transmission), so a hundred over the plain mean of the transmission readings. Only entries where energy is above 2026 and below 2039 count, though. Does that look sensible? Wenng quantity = 19.2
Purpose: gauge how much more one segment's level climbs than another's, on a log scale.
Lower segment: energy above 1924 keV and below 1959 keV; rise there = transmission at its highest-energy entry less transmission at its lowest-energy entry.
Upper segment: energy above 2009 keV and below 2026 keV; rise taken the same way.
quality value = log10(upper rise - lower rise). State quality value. -1.15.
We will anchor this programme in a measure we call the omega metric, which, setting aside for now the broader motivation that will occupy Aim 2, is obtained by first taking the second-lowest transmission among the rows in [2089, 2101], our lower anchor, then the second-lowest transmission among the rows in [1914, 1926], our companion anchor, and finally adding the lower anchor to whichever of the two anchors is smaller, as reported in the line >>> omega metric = 10.0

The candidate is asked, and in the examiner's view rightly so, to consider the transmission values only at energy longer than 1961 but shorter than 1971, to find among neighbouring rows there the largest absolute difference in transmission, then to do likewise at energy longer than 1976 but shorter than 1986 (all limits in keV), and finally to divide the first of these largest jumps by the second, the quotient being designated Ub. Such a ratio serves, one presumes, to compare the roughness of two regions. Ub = 1.6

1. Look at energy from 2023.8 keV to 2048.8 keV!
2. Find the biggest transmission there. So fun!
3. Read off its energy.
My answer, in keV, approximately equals 2025.0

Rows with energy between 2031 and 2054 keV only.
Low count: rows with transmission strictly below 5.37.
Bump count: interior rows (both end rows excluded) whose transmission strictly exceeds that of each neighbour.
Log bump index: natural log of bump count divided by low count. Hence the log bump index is -1.50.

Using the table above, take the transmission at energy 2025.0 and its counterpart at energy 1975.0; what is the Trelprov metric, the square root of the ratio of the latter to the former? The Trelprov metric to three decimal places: 1.002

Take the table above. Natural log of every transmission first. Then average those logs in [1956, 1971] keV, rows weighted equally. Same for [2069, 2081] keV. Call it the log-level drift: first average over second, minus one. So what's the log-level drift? 0.027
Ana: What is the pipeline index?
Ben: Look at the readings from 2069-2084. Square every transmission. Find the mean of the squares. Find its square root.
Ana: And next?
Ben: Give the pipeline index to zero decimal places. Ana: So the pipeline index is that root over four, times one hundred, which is 135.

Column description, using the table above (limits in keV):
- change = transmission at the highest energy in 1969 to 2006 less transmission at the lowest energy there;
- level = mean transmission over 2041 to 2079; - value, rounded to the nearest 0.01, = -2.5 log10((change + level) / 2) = -0.96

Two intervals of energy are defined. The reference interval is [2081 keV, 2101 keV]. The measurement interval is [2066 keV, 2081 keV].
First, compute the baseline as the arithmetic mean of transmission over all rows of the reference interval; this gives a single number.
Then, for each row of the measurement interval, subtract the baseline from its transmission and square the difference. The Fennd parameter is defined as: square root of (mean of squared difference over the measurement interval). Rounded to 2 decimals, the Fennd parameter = 0.15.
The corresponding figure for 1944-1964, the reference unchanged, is 0.26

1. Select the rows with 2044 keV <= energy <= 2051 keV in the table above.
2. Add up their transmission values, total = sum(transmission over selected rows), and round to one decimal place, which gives 14.3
